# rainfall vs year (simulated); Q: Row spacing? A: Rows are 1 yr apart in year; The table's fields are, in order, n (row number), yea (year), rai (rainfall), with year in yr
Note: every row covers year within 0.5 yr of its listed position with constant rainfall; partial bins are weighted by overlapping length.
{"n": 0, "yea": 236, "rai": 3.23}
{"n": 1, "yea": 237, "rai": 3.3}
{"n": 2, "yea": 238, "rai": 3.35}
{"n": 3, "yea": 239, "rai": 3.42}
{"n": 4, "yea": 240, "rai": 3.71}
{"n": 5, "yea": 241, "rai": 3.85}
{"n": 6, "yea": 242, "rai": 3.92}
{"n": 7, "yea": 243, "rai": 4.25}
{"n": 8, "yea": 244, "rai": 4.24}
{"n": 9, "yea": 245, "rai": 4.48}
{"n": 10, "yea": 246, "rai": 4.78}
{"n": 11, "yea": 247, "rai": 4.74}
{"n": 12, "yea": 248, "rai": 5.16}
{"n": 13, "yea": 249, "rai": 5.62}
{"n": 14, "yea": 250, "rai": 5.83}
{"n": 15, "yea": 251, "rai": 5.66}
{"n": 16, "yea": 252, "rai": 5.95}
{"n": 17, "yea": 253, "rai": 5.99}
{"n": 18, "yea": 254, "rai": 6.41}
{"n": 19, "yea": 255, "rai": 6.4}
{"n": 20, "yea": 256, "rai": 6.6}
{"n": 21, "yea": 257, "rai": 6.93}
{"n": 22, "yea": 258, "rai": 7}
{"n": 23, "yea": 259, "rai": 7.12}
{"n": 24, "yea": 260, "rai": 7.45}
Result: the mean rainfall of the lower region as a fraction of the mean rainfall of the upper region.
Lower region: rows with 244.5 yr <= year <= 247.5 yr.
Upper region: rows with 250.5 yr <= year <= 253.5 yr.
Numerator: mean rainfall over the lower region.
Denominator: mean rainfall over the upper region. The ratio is 0.8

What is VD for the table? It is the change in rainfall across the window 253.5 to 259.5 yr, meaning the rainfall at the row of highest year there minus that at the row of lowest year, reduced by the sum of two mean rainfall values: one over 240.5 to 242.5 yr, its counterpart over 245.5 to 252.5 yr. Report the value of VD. -8.6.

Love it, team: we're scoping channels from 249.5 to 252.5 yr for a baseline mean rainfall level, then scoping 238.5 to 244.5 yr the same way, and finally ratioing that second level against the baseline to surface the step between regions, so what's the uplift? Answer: 0.671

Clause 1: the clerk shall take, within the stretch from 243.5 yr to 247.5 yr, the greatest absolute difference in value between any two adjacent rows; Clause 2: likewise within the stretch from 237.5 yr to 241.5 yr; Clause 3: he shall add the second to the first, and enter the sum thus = 0.590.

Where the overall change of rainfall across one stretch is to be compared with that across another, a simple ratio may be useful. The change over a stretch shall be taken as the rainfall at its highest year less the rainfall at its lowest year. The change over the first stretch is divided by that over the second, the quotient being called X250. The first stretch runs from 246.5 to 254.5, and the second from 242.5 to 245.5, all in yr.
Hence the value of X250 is 7.3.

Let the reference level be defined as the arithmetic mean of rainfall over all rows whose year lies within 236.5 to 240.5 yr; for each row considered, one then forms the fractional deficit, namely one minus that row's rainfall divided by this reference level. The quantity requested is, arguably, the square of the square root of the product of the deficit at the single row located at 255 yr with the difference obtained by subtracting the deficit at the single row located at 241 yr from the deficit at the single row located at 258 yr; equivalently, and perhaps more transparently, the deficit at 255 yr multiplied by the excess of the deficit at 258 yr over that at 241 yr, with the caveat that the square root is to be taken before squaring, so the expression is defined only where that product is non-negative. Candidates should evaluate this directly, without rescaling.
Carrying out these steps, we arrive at 0.78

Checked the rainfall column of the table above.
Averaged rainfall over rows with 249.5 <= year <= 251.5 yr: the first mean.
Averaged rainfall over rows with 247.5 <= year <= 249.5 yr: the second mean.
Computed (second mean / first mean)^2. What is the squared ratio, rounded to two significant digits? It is 0.88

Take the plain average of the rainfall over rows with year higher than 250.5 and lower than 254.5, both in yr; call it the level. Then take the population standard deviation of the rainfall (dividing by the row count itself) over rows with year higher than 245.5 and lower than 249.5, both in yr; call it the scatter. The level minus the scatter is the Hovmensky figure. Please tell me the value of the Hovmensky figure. 5.65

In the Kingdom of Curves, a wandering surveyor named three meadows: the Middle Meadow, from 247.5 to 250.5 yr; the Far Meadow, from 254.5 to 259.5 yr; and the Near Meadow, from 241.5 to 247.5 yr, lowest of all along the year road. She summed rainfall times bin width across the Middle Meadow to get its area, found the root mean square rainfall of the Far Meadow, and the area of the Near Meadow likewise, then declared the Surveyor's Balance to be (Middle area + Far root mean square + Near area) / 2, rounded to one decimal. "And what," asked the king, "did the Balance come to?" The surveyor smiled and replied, 24.9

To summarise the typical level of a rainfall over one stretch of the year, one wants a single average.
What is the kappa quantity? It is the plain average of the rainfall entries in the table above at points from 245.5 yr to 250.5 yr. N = 5.2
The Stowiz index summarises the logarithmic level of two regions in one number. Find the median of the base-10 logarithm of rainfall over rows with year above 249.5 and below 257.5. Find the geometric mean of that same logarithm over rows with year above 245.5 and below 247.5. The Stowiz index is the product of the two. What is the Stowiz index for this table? 0.537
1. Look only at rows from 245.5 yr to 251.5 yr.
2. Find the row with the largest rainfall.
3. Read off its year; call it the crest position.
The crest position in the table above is 250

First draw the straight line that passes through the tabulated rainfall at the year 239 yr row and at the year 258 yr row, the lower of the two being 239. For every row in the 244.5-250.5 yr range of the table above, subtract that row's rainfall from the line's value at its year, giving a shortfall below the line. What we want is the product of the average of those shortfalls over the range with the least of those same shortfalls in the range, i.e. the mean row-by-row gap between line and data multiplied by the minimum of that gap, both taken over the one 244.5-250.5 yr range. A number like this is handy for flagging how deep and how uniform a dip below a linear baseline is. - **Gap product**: 0.027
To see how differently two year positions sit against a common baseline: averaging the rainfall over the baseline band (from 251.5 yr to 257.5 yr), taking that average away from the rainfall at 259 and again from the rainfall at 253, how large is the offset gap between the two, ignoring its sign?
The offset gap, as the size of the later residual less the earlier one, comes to 1.1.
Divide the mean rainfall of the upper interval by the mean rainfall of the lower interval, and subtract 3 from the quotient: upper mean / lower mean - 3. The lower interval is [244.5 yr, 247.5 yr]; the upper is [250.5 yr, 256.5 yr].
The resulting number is -1.68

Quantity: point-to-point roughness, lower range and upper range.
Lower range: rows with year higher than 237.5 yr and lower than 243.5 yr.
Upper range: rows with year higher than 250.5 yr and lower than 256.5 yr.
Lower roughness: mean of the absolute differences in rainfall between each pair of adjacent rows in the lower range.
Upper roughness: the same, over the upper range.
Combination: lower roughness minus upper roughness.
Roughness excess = -0.012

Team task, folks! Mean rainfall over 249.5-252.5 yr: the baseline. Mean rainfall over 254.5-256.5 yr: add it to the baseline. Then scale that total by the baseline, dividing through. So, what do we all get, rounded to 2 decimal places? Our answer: 2.12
